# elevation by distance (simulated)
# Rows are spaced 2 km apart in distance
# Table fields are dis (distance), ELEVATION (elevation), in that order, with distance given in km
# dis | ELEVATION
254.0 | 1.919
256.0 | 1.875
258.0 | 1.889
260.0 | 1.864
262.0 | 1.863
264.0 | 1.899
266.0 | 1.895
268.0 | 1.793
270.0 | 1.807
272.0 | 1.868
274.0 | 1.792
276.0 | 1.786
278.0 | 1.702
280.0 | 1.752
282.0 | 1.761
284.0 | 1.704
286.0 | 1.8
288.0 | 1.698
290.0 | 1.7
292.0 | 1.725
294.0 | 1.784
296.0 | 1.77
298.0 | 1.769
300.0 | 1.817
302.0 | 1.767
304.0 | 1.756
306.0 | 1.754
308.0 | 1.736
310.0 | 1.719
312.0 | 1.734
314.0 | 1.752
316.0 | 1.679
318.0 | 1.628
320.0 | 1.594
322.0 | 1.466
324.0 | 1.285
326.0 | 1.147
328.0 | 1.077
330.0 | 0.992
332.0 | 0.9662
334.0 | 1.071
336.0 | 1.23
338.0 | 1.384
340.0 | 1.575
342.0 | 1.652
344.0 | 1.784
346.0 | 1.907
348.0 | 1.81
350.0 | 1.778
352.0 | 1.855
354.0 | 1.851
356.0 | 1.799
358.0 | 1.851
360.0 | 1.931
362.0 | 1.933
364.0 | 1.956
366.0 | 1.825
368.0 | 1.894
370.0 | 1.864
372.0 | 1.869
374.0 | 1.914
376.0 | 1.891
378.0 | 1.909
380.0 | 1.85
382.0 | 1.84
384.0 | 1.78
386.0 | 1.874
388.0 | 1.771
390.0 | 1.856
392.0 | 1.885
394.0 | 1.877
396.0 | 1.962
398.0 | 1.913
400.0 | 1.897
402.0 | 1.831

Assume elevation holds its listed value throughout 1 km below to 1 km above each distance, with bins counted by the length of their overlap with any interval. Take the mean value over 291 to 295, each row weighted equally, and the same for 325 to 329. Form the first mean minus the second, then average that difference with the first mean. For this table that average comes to 1.20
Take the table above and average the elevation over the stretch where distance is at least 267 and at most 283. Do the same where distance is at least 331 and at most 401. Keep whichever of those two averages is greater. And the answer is 1.78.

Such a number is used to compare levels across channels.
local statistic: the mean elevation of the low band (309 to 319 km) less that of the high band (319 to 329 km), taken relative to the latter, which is 0.30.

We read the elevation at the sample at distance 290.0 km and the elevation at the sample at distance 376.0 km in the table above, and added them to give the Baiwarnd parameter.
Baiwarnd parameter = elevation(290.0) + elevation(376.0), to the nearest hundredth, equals 3.59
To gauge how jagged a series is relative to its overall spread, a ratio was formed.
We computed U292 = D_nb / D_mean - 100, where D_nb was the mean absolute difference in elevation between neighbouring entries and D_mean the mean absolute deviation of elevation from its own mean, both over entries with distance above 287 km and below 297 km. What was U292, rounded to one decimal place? -99.2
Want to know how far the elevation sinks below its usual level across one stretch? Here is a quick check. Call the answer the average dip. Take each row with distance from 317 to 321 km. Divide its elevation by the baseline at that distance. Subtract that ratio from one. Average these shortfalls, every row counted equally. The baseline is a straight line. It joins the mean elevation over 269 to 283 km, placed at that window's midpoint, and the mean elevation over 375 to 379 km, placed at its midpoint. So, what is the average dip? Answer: 0.12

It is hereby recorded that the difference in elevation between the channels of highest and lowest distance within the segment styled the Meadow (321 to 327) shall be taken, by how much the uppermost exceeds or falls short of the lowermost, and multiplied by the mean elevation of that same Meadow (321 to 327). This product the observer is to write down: -0.4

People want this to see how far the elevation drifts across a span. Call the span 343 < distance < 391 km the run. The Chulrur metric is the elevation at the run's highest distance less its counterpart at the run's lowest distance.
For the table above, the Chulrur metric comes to 0.07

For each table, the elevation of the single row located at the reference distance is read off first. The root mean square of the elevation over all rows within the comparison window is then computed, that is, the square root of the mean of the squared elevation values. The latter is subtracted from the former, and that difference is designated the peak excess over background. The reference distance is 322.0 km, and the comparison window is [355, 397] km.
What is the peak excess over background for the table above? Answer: -0.4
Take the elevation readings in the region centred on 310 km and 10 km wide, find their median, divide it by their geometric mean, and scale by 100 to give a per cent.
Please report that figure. 99.8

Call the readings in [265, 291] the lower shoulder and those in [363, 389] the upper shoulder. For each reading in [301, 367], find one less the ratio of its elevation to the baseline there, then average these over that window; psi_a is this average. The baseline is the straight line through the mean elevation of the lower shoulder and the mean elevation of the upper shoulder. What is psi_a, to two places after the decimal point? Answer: 0.12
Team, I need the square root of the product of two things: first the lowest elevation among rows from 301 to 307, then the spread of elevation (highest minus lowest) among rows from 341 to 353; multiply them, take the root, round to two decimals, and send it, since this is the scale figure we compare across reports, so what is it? 0.67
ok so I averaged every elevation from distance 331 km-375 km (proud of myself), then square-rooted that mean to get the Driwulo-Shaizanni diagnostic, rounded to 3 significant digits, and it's 1.31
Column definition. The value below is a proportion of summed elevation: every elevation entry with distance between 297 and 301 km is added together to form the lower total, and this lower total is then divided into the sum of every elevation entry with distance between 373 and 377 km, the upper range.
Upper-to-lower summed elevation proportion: 1.06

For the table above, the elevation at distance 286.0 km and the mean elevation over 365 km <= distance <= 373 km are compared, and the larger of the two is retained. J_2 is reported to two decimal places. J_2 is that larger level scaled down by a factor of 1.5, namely 1.24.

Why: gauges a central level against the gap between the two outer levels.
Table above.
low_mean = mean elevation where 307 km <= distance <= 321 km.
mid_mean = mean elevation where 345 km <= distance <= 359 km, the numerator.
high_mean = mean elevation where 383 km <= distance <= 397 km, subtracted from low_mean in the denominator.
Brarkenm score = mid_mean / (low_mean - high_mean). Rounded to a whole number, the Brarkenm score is -11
